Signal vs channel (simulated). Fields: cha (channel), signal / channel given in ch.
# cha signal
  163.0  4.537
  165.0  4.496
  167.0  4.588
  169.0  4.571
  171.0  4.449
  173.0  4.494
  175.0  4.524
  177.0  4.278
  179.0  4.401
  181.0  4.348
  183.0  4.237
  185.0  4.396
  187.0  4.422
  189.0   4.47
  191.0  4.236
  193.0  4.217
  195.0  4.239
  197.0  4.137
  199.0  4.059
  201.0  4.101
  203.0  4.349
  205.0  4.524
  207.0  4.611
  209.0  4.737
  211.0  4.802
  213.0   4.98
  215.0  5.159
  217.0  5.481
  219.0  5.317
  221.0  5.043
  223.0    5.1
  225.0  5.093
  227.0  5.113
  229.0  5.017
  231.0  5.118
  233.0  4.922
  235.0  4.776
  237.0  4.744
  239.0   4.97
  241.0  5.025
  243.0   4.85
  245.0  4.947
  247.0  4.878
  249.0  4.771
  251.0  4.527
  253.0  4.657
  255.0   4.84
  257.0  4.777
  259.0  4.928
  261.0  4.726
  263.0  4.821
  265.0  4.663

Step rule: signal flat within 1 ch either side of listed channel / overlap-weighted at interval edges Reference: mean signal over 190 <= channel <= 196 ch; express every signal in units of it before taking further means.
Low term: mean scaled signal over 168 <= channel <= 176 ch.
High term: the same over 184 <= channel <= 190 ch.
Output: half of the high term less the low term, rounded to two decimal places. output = -0.01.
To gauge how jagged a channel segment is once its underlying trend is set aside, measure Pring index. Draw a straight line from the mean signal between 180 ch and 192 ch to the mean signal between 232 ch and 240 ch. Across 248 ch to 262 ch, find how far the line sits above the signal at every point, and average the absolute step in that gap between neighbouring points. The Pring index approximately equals 0.162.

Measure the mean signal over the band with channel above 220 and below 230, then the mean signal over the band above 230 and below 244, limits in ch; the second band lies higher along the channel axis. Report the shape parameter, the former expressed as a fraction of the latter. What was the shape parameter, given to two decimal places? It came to 1.03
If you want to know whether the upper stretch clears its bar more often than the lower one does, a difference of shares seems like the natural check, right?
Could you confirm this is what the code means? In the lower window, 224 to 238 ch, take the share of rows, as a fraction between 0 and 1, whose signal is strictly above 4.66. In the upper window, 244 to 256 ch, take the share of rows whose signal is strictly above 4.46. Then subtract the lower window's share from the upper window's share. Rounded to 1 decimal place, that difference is 0.0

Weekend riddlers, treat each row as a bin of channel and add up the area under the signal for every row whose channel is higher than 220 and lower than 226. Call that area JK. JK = 30.5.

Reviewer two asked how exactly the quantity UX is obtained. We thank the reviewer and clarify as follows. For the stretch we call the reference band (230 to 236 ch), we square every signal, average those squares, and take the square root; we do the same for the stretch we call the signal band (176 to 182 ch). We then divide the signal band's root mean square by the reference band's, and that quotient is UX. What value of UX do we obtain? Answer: 0.88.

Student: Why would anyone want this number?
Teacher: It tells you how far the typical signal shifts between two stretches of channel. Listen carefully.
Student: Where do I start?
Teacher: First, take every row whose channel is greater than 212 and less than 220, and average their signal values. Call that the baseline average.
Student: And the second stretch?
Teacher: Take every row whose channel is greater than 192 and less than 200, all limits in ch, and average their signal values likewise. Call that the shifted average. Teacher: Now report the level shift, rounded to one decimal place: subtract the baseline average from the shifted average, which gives -1.1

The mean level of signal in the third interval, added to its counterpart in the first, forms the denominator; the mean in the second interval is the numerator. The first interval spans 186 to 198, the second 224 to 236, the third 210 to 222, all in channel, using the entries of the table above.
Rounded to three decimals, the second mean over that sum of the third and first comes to 0.532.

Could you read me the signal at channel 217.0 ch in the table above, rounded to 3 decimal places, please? 5.481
